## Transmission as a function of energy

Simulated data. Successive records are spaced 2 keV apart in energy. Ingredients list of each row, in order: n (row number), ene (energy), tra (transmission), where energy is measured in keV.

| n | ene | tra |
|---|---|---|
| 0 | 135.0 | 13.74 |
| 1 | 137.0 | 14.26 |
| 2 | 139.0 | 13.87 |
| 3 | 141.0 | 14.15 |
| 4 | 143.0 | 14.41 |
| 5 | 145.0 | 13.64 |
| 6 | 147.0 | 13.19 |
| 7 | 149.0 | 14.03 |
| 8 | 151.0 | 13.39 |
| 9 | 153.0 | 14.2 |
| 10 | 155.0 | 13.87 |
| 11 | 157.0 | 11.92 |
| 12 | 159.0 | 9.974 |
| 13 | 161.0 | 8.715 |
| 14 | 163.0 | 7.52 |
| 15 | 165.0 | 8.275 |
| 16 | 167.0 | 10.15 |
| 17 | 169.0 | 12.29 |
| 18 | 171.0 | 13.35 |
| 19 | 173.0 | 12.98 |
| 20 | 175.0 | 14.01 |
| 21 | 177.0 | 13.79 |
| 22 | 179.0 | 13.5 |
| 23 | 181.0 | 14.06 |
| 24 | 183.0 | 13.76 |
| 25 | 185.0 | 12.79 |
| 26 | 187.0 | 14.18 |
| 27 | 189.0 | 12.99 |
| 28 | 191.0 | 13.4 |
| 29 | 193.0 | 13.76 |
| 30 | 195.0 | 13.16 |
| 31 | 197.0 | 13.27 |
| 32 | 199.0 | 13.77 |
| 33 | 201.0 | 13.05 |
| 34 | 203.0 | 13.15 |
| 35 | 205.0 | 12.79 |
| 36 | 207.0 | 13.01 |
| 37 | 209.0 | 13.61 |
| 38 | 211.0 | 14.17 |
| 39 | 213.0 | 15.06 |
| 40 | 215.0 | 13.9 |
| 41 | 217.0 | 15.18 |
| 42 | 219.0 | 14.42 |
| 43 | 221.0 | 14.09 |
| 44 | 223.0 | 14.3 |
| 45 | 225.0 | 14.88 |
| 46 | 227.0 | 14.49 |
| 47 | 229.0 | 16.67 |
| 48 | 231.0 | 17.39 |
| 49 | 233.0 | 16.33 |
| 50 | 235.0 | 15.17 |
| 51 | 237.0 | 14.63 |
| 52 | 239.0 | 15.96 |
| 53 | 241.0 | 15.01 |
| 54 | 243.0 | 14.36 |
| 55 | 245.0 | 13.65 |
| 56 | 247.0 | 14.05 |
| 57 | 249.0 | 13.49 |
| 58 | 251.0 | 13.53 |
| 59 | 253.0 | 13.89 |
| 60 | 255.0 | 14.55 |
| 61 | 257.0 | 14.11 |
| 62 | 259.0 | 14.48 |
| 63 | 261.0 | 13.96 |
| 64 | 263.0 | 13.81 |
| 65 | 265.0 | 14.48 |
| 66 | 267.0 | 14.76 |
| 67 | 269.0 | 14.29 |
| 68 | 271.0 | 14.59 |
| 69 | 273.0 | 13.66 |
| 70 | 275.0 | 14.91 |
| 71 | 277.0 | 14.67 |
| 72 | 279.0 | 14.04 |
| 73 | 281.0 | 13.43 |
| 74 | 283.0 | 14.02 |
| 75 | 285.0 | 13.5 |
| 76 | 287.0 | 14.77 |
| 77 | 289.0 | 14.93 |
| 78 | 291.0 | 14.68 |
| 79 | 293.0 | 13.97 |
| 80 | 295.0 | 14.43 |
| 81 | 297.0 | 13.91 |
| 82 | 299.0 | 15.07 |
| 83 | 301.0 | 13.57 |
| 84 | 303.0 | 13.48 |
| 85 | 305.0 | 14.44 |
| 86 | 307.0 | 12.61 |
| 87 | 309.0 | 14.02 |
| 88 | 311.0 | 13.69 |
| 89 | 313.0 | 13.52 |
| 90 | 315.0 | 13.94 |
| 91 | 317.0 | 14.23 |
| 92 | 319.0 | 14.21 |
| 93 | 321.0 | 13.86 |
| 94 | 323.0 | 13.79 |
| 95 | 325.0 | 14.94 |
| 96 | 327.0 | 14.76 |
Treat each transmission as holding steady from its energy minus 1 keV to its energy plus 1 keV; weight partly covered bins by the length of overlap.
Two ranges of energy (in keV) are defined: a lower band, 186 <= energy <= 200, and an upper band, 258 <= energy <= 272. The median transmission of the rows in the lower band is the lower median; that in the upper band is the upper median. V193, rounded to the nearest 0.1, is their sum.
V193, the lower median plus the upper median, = 27.9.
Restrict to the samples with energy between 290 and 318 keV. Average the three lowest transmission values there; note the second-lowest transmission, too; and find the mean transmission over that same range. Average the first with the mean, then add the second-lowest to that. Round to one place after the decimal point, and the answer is 27.1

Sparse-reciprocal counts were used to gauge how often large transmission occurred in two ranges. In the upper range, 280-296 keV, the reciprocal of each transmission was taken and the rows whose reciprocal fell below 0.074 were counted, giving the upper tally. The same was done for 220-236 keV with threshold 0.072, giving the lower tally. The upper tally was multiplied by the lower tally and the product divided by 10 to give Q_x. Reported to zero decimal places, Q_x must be 5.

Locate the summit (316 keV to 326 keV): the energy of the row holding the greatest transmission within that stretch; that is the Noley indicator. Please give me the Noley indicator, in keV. 325.0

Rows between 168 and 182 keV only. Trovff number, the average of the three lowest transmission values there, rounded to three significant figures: 12.9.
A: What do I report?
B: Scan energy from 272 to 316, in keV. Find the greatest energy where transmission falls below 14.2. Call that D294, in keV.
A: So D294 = 315.0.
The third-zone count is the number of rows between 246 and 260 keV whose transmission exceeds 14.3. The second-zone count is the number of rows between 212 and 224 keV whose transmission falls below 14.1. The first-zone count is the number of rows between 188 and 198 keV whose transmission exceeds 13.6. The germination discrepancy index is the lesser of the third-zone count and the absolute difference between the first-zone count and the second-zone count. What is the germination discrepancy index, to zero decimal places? 1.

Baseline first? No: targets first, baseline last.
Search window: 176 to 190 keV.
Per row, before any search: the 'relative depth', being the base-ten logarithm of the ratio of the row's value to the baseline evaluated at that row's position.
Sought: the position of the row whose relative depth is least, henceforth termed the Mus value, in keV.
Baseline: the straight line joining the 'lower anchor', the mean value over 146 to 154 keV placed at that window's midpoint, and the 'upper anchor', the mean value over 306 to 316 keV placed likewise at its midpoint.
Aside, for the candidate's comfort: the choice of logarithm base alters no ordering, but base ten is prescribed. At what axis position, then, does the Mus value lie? 185.0 keV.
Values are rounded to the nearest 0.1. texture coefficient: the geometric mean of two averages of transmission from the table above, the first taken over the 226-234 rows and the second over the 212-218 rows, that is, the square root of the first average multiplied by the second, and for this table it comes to 15.4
